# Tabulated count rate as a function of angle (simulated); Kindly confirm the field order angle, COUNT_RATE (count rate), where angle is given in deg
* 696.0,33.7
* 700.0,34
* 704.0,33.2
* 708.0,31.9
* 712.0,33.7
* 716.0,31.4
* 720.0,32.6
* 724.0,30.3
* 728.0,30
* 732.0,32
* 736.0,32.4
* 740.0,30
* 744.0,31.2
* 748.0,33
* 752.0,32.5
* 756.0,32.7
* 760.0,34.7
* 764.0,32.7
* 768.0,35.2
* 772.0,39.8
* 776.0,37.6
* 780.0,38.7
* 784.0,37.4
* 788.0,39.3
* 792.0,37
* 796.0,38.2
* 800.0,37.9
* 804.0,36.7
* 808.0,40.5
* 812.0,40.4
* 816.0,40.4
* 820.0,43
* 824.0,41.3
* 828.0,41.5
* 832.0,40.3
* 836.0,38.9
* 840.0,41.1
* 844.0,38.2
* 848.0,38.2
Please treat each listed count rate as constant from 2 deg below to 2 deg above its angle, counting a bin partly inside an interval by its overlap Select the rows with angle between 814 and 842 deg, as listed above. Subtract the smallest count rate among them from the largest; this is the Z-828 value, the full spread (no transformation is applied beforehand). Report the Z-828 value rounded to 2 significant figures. 4.1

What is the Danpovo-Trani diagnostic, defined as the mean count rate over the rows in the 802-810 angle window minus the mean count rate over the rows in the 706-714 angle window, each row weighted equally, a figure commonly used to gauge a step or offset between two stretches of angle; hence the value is 5.8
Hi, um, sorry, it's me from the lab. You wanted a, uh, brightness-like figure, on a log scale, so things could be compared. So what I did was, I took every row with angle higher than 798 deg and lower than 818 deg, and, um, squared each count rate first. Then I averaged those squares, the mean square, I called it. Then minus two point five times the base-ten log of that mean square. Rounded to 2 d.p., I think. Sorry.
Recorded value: -7.97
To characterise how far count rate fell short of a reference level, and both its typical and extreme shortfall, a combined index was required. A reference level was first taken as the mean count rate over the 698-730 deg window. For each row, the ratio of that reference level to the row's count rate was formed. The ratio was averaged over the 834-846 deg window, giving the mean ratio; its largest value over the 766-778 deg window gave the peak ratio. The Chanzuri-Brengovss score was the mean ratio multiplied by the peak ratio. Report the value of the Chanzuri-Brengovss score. 0.75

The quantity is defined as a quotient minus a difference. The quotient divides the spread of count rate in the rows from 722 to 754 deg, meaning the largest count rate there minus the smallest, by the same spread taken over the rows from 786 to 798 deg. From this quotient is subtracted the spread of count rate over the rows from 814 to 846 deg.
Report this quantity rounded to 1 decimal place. -3.5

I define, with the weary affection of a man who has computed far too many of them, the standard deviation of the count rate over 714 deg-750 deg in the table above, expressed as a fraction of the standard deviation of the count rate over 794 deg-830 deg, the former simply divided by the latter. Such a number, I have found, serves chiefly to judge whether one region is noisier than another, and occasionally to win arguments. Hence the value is 0.57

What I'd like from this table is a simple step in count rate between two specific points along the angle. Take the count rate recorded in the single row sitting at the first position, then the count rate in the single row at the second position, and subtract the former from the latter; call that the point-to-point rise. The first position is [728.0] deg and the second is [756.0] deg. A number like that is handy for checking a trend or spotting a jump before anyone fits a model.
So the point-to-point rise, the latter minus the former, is 2.7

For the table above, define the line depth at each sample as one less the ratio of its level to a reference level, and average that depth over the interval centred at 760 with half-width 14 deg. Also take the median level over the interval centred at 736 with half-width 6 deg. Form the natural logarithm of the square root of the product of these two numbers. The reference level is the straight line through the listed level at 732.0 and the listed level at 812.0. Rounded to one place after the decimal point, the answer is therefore -0.3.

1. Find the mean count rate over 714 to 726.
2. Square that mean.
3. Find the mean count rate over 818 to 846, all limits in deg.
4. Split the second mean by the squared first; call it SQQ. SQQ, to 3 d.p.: 0.041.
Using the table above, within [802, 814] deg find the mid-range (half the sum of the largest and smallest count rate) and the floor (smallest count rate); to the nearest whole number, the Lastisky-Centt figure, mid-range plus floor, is 75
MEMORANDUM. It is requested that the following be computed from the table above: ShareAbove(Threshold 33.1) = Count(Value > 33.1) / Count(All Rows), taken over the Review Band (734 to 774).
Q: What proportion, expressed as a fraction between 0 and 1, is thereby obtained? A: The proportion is 0.30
